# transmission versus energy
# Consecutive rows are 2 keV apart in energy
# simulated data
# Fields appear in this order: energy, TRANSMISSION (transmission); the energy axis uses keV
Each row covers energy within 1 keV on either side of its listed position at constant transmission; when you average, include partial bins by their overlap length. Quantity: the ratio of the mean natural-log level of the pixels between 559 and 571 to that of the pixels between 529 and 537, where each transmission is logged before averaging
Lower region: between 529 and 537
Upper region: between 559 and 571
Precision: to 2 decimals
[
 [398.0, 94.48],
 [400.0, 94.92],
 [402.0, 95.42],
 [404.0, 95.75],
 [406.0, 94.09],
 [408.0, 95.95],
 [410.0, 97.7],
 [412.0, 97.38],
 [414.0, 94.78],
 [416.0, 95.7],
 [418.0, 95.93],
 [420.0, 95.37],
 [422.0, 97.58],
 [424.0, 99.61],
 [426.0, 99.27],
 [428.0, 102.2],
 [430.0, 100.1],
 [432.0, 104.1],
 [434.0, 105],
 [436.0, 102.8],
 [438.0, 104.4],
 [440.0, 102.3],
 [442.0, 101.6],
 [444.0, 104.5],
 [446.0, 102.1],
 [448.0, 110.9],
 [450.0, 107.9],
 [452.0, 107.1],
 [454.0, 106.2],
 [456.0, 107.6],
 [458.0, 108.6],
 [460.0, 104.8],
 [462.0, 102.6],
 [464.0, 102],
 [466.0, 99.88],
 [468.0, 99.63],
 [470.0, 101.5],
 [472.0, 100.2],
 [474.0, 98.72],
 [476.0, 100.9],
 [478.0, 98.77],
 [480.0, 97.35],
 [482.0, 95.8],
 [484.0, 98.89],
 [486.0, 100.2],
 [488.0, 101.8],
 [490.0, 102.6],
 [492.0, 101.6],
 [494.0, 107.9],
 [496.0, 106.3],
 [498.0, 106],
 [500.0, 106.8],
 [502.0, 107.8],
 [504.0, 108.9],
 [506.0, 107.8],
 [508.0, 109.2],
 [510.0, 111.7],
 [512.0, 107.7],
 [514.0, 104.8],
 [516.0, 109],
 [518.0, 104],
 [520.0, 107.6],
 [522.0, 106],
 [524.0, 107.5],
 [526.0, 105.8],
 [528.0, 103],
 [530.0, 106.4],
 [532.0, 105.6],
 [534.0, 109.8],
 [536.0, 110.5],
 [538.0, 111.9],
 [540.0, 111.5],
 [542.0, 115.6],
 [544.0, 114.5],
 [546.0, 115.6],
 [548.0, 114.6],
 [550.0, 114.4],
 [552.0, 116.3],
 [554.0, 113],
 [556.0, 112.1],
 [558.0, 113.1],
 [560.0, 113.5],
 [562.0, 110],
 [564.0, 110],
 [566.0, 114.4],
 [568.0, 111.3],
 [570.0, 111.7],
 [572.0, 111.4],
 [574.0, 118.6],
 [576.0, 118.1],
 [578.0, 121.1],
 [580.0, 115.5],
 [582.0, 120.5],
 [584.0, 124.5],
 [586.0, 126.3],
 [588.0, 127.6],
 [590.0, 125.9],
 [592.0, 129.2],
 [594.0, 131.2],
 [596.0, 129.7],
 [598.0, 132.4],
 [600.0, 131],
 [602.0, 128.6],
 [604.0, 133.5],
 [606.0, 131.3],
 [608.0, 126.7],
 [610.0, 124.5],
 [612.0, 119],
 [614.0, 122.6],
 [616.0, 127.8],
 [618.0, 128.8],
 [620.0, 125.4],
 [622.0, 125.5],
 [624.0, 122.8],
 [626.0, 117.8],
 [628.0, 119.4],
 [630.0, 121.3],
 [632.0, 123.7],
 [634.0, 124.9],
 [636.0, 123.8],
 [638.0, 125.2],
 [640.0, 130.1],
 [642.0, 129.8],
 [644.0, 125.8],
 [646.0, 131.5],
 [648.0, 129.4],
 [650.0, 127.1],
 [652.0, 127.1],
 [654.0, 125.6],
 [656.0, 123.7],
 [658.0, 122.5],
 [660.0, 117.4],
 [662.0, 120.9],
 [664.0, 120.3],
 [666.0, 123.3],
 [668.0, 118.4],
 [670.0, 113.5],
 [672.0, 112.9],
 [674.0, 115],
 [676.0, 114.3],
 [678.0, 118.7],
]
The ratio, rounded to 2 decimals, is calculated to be 1.01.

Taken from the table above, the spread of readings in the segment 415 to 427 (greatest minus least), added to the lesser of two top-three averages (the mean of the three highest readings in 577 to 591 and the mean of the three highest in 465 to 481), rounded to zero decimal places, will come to 105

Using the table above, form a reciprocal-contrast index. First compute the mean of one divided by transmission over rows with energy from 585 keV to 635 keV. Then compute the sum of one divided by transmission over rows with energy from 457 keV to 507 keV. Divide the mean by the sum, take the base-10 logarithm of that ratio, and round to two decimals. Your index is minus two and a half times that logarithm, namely 3.72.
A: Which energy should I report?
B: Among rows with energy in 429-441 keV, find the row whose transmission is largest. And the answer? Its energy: 434.0 keV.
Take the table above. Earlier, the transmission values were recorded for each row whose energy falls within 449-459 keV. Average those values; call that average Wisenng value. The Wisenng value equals 107.5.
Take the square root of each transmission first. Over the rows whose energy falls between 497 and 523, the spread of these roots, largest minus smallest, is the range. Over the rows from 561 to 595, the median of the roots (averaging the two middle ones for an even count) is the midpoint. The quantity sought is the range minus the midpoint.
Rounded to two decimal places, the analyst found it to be -10.52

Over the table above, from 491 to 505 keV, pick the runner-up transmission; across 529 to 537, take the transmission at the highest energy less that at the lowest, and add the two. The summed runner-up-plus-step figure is 112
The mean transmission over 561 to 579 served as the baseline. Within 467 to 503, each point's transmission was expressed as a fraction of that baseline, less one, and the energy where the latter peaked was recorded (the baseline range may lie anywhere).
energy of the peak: 494.0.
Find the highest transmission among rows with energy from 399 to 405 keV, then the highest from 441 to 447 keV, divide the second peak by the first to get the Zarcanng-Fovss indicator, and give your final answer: 1.09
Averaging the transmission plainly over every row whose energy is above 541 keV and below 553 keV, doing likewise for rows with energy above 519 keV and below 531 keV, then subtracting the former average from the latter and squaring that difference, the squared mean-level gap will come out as 83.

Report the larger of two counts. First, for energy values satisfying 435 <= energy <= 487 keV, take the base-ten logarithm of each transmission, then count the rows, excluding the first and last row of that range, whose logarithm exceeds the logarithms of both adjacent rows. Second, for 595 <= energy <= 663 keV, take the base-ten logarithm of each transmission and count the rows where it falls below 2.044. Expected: 6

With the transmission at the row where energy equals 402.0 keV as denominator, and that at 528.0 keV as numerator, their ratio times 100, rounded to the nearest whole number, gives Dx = 108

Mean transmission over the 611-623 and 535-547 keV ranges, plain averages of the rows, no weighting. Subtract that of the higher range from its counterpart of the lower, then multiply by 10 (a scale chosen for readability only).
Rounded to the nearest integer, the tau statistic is -116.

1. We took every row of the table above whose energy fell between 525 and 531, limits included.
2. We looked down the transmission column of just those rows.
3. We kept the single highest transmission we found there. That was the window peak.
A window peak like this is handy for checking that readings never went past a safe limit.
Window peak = 106.4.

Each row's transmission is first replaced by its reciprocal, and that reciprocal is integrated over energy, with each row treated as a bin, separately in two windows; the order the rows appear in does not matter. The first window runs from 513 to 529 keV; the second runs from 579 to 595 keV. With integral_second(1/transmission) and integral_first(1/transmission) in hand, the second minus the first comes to -0.023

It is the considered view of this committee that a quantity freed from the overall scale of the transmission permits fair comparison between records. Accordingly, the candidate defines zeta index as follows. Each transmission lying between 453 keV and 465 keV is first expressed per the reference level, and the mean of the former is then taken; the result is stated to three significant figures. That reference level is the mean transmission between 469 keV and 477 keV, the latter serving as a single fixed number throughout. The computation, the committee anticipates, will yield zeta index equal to 1.05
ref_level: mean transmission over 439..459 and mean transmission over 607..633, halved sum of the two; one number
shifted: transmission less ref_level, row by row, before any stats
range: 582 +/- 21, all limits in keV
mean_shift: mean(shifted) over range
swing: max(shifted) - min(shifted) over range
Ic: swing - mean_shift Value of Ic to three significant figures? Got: 15.7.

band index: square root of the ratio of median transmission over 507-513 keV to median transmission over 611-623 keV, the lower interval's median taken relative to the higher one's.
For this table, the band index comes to 0.93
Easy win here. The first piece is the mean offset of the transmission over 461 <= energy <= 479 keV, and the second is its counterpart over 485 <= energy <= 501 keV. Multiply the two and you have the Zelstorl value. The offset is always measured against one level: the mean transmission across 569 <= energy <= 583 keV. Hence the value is 204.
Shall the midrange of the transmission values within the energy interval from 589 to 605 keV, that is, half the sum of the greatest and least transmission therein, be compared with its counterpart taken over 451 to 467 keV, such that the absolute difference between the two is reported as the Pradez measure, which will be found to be 25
